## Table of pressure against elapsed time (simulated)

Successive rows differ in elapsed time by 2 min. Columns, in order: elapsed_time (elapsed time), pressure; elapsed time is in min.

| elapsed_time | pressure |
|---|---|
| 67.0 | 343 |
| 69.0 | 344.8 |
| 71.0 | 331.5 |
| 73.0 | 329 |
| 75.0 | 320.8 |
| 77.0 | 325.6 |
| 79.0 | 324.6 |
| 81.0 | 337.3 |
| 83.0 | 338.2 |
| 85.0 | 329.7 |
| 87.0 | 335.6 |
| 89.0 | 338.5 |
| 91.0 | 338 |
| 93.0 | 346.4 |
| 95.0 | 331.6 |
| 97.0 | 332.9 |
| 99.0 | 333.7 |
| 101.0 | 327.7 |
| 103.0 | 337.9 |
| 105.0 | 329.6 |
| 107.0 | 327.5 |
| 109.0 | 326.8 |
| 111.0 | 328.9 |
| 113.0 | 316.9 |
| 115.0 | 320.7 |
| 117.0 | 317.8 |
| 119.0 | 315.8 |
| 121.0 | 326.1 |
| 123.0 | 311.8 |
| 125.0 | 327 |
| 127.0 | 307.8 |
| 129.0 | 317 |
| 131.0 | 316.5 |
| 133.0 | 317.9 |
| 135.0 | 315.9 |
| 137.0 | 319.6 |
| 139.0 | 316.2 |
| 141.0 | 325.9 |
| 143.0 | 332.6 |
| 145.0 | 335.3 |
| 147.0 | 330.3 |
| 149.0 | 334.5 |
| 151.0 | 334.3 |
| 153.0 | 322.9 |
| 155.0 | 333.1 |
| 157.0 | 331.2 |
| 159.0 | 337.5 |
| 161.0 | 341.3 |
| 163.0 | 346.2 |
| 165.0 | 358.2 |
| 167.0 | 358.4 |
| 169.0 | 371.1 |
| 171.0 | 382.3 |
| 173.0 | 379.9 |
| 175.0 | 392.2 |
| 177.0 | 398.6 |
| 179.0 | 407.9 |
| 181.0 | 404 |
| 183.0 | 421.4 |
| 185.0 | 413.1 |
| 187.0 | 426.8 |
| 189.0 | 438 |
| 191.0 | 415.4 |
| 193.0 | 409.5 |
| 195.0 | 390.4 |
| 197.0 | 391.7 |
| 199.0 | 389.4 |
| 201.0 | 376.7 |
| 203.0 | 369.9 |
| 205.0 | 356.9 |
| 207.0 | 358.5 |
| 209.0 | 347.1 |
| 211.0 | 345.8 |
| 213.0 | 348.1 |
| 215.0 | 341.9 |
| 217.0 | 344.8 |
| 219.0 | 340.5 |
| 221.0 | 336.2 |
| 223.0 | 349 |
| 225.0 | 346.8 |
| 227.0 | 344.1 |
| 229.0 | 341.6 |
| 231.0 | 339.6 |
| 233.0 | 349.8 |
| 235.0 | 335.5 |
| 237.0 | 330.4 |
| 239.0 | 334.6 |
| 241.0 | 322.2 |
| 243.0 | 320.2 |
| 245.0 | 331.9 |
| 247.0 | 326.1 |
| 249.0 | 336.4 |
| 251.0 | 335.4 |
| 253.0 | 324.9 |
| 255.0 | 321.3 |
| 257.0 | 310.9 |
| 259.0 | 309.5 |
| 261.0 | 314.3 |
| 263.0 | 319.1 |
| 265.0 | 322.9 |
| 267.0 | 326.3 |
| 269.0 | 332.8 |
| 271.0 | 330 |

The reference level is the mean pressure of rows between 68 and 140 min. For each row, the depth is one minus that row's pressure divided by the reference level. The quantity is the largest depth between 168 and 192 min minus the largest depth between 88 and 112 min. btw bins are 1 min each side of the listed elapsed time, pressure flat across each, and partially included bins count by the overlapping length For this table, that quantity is -0.136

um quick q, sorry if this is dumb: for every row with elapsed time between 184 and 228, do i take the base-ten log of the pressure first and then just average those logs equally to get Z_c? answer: 2.57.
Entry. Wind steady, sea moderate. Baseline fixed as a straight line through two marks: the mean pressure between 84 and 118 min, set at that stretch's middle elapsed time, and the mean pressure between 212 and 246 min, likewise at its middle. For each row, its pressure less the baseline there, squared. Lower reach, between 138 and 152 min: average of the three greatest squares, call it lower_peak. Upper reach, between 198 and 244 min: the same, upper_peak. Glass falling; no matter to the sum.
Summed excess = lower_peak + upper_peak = 1927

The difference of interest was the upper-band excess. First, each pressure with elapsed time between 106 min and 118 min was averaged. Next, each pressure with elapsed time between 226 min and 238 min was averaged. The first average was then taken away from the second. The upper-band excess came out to 17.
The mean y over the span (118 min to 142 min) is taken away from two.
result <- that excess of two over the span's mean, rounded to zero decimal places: -316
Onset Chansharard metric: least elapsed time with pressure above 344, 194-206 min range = 195.0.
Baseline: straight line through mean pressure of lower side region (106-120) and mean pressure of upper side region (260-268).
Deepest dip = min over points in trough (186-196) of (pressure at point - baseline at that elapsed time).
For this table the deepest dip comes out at 69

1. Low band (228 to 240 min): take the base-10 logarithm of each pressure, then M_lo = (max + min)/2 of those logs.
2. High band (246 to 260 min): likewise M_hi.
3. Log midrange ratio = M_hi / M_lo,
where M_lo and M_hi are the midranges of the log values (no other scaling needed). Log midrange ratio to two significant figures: 0.99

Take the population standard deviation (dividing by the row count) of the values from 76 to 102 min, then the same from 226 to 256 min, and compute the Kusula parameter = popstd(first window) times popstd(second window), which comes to 50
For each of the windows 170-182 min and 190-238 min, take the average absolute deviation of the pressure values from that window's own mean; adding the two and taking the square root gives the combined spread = 5.4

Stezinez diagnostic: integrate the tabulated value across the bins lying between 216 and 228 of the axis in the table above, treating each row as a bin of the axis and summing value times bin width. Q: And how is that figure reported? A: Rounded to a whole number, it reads 4123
